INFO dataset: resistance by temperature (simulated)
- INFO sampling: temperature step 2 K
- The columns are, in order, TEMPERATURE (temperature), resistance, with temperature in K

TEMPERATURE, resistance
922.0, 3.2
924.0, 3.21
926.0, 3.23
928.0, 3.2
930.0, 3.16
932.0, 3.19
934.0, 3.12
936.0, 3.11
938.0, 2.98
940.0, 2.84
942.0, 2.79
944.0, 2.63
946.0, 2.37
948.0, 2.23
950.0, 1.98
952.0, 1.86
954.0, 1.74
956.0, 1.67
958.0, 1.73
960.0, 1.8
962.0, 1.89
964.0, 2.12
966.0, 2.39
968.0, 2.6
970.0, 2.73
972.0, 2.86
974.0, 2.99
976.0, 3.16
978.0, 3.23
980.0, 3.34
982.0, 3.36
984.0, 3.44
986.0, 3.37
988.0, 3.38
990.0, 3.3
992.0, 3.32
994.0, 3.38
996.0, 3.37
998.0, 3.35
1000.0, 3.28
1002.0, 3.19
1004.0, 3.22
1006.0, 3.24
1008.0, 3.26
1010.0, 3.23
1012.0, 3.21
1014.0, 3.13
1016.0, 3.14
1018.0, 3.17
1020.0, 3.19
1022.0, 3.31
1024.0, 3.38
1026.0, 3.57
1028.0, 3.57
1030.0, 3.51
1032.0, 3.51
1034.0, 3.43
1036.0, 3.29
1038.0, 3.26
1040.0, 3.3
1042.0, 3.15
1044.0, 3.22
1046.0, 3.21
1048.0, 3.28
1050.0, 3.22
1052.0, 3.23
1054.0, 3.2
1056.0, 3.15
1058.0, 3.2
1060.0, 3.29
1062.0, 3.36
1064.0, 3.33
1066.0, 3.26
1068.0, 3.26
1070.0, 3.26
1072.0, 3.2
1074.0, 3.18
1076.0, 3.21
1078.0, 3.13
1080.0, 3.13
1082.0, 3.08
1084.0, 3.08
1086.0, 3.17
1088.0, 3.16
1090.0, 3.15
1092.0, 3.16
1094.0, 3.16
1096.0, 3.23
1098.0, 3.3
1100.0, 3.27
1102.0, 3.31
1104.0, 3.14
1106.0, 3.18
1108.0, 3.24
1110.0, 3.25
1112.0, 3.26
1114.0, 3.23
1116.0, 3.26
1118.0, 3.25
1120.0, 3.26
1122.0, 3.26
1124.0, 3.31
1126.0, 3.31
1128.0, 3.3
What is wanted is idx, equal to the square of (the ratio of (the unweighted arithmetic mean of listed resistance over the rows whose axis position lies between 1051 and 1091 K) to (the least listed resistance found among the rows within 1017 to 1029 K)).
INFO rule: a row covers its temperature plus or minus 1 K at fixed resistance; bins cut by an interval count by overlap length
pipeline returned 1.02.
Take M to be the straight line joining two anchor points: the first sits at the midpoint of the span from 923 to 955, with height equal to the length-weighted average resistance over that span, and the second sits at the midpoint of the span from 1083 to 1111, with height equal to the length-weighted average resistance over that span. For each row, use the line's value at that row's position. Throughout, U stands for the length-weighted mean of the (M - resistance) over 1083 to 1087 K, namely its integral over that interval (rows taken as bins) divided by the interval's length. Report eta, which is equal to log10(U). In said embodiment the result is -1.41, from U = 0.04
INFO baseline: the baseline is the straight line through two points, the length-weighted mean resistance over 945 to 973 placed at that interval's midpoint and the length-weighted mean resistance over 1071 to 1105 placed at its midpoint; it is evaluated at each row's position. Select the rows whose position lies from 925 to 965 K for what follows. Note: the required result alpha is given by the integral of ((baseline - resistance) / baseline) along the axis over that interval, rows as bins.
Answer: -9.6 K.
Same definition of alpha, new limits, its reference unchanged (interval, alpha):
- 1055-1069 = -1.4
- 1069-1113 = 0.1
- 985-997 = -4.8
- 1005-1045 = -9.5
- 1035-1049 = -2.2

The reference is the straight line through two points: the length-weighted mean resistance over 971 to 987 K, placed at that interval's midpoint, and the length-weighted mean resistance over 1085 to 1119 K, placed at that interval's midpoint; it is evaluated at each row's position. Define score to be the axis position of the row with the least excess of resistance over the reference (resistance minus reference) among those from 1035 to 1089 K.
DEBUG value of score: 1084.0 K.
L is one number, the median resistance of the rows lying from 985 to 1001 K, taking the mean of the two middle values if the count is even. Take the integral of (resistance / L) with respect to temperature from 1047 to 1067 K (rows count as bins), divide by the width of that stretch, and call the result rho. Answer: 0.968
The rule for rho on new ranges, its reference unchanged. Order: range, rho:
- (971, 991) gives 0.965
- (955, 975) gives 0.678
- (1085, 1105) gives 0.954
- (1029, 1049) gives 0.987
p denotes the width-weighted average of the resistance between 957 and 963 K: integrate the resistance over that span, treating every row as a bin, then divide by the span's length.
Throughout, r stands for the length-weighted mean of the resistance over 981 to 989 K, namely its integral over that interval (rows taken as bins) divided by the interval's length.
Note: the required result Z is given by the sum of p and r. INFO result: 5.19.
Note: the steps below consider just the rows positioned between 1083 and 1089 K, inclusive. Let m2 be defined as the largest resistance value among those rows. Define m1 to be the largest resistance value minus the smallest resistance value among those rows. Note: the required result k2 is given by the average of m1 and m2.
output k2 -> 1.63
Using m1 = 0.09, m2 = 3.17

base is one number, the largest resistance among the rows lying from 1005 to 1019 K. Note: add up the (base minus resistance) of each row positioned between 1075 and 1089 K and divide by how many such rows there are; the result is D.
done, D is 0.12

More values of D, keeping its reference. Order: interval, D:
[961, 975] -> 0.75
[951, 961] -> 1.50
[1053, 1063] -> 0.02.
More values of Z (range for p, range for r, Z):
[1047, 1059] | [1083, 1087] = 6.34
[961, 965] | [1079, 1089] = 5.13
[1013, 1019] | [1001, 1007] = 6.36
